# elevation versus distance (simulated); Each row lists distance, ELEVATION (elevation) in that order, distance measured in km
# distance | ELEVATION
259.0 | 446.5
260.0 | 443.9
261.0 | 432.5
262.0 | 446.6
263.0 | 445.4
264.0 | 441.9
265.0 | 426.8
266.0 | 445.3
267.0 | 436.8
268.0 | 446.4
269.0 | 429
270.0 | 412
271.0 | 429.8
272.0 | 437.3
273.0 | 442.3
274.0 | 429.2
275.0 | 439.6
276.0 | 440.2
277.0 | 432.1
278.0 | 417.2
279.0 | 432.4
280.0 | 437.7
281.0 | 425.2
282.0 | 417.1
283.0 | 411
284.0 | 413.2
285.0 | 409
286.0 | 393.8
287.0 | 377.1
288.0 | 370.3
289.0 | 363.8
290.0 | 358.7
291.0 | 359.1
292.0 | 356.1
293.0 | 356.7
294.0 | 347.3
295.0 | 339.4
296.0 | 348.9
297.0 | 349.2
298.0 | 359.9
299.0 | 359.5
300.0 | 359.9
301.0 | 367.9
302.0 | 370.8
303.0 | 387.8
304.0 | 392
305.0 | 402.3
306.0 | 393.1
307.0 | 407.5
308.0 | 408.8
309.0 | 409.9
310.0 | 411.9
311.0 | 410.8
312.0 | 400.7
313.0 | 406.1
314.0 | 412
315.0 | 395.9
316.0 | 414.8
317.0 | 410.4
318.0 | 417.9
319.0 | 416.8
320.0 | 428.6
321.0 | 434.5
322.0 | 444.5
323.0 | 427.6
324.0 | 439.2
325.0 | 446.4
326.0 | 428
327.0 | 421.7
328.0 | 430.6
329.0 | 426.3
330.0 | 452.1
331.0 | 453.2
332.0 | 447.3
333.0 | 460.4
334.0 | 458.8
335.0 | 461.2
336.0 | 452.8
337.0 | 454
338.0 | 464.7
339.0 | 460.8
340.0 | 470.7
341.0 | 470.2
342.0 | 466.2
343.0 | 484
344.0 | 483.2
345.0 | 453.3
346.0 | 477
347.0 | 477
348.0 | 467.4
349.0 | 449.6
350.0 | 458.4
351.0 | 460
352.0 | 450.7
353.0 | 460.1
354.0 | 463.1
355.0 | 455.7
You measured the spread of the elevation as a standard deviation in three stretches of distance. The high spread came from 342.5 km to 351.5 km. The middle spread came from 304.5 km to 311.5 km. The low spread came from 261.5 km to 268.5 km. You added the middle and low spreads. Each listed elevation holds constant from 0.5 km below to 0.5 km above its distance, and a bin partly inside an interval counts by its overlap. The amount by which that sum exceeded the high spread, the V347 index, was 1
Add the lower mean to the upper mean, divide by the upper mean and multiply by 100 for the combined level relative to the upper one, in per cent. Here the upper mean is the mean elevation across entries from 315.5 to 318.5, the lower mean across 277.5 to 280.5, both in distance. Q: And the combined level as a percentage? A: 204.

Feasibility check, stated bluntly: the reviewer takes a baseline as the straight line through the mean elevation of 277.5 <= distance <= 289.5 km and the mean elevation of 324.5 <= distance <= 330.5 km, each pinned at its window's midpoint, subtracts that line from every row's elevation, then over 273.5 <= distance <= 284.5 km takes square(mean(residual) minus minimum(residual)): 339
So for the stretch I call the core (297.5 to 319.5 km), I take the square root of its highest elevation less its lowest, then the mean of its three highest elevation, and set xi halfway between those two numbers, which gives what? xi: 212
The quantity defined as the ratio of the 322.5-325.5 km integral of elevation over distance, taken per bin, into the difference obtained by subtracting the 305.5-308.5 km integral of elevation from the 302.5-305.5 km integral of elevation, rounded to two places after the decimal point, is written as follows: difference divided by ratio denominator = -0.02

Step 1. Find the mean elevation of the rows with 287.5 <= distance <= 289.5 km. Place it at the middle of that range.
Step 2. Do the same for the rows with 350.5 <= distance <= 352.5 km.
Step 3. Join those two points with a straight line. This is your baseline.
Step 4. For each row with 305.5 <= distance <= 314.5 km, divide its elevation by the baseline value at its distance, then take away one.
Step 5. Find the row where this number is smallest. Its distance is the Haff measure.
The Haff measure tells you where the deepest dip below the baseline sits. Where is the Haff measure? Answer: 312.0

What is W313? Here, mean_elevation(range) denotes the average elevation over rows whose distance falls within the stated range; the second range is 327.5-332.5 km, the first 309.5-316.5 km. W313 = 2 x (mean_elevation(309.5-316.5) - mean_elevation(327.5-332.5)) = -69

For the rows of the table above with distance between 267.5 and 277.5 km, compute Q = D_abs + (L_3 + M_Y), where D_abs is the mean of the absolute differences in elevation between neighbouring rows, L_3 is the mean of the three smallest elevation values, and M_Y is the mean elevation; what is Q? 868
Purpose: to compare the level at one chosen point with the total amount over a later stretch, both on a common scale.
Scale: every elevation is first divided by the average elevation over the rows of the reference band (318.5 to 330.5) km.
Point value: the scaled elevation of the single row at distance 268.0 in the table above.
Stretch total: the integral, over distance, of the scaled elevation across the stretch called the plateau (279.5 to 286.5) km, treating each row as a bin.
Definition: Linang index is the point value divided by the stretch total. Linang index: 0.154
